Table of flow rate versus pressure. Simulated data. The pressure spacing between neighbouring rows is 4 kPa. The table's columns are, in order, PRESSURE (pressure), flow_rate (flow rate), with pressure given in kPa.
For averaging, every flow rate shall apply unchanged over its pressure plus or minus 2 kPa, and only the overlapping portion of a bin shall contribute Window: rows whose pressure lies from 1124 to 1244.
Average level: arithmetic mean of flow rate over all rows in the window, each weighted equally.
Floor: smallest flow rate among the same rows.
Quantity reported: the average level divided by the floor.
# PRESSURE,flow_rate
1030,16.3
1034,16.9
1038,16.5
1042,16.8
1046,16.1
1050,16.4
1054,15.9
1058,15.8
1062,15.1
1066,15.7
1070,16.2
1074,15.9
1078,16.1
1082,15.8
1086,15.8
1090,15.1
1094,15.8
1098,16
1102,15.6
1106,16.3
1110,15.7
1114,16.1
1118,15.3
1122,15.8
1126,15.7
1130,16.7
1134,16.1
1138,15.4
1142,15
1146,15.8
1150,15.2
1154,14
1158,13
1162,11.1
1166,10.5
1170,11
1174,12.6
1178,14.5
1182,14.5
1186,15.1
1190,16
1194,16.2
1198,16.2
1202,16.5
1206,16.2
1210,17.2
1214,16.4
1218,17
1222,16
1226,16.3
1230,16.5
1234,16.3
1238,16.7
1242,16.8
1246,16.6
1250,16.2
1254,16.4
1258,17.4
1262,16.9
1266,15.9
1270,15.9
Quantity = 1.449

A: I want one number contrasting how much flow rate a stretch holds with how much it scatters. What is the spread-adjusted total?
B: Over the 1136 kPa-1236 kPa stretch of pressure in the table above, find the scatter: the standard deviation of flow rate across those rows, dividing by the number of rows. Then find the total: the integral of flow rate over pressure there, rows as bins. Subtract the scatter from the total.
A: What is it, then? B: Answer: 1496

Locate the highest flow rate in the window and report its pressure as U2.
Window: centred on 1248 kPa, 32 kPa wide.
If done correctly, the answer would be 1258 kPa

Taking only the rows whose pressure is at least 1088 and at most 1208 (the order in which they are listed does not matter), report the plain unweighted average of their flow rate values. 15.0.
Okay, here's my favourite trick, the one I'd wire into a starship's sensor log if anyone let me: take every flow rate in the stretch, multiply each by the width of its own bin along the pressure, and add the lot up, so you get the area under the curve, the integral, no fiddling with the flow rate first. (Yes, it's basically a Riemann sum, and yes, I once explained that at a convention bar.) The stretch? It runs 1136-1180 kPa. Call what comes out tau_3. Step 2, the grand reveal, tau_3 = 592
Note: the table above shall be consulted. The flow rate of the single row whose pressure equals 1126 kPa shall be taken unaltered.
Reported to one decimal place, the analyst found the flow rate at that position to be 15.7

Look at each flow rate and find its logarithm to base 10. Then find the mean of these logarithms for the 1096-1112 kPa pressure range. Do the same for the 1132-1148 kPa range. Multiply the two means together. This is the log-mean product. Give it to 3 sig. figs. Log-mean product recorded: 1.43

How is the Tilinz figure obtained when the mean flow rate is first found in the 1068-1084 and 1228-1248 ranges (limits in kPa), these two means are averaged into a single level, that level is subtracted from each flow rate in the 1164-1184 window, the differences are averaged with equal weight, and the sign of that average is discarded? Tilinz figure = 3.7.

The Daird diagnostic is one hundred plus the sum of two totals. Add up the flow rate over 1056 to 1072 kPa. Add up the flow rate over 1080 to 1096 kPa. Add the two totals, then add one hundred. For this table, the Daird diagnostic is 225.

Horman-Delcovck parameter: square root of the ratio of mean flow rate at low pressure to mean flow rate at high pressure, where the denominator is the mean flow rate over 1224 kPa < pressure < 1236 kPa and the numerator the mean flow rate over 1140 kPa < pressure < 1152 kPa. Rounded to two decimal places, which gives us 0.97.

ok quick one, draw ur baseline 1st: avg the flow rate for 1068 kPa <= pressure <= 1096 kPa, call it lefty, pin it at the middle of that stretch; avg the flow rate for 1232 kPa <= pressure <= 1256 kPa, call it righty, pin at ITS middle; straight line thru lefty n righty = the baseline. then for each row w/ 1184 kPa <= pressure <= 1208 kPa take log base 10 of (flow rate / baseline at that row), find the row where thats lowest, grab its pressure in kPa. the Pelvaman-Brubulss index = 1186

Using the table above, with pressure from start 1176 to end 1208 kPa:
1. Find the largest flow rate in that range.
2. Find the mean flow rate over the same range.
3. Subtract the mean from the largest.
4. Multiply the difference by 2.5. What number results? 2.1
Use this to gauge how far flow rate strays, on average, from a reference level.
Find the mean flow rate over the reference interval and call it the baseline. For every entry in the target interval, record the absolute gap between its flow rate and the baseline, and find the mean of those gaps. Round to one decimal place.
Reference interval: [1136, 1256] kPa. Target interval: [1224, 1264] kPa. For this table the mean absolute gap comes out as 1.4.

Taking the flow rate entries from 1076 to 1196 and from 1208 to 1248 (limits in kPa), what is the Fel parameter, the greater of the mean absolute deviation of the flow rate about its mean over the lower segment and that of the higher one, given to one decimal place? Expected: 1.2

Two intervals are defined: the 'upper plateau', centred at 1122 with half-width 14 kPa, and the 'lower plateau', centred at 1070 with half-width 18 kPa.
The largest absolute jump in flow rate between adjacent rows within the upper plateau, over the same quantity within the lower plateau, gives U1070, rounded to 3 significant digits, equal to 1.43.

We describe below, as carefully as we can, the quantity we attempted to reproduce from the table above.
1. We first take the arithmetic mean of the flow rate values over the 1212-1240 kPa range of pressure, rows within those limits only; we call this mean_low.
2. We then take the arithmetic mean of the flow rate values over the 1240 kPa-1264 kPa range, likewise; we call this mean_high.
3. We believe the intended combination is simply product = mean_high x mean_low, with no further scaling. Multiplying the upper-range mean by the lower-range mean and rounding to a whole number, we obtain 275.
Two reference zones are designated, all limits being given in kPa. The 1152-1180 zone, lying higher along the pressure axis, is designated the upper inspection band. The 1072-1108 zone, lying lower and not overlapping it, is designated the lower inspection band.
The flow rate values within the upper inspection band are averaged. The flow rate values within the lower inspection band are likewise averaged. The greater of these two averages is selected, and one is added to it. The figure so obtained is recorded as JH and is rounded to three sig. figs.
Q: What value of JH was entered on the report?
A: 16.8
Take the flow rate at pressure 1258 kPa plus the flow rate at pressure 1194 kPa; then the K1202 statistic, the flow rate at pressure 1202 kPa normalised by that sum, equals 0.491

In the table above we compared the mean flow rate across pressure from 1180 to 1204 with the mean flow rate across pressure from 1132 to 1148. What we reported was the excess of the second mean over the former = -0.2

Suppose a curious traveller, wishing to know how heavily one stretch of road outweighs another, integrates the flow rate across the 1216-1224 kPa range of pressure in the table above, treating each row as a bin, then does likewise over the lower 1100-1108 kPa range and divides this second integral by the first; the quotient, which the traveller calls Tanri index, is 0.967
